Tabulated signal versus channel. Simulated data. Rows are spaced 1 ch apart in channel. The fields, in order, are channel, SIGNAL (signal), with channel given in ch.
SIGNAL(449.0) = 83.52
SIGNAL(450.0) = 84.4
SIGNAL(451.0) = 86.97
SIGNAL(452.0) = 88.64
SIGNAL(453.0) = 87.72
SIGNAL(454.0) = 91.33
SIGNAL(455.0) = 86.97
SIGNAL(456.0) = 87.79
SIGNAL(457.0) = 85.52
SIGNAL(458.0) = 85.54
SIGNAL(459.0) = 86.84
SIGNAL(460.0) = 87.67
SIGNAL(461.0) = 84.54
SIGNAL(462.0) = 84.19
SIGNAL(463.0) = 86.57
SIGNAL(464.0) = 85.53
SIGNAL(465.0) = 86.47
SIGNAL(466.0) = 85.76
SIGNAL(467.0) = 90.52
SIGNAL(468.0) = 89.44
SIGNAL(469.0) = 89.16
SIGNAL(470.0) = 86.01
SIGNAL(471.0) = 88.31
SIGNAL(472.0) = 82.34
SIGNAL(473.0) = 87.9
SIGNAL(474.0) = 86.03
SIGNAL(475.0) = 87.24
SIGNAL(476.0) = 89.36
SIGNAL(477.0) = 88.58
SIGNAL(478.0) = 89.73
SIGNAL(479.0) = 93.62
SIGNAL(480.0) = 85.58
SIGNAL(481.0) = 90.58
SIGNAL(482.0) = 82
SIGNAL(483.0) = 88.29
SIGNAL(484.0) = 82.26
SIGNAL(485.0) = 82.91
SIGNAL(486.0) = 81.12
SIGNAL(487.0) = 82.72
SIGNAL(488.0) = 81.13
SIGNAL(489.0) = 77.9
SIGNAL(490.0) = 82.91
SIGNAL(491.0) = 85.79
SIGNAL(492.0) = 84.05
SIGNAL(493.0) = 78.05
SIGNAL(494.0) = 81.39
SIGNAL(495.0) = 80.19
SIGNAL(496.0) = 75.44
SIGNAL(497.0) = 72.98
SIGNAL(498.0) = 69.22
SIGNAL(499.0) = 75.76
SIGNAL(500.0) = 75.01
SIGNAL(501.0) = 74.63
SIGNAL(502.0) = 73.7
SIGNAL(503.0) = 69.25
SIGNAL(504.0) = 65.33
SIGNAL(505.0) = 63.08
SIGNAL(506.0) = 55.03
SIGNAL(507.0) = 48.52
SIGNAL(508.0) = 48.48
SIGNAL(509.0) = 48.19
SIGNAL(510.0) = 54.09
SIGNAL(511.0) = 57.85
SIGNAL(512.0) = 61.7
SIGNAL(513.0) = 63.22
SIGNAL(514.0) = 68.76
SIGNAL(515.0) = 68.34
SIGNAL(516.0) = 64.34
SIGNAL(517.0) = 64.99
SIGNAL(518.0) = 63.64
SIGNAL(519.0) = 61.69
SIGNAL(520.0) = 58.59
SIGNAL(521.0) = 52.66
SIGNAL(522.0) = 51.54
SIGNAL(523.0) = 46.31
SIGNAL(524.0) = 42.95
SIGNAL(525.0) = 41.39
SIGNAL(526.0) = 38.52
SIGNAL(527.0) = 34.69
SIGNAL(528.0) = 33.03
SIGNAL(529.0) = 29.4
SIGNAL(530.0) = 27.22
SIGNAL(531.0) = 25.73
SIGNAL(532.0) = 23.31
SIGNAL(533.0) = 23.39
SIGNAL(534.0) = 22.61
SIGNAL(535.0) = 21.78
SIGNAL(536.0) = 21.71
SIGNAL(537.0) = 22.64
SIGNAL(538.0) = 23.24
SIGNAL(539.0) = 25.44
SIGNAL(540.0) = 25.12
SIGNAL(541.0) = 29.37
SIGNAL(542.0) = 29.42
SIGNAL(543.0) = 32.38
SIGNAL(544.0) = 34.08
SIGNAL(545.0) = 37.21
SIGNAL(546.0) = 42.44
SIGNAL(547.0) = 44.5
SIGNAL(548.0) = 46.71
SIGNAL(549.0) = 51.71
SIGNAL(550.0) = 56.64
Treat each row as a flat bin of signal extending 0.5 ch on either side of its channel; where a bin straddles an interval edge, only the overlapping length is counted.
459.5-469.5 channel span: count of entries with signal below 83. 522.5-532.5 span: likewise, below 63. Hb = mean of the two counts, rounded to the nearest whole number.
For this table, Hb 5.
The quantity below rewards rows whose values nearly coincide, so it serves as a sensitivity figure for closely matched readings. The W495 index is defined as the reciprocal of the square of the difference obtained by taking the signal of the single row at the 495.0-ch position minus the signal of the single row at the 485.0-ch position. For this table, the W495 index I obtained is 0.135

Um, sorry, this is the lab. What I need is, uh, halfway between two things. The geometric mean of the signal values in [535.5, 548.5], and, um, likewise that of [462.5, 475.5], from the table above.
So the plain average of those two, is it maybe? 59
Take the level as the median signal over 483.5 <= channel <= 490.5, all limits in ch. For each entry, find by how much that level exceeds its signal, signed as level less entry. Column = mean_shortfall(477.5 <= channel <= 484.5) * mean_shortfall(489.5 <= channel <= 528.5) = -103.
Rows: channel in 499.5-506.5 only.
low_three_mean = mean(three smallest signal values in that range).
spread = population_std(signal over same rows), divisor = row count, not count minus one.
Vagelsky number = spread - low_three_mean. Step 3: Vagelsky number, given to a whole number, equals -54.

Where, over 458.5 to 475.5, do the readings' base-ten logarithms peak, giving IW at 467.0 ch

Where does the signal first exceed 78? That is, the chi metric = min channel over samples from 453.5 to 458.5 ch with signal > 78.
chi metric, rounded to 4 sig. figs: 454.0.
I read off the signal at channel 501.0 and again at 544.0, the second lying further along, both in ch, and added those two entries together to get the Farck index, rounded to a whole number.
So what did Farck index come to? 109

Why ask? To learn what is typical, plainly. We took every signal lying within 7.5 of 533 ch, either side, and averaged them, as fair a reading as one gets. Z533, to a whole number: 27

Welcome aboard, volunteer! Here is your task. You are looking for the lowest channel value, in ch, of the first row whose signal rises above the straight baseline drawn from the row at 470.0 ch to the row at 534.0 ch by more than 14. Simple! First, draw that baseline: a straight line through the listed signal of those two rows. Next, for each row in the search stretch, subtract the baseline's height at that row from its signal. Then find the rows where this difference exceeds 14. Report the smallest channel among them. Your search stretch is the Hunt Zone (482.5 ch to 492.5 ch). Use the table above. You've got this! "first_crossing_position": 483.0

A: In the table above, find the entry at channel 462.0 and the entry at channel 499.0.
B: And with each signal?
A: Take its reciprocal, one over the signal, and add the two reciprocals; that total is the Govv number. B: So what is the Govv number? 0.025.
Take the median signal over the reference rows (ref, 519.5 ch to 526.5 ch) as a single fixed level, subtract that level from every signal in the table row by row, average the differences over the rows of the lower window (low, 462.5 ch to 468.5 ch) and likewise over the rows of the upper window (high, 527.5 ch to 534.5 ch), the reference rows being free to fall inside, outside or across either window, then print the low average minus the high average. 61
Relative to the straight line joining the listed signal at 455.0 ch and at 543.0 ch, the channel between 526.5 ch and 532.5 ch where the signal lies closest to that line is 527.0 ch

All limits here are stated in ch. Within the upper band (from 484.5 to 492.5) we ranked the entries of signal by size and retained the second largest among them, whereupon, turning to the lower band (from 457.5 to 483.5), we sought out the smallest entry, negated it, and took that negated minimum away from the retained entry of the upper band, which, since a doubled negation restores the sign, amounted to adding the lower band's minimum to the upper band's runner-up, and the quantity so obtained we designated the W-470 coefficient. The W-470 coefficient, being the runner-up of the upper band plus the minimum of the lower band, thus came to 166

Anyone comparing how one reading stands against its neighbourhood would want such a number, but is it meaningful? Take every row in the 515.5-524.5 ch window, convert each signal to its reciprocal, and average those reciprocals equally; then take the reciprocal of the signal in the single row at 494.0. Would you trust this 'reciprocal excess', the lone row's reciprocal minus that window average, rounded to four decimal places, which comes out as -0.0058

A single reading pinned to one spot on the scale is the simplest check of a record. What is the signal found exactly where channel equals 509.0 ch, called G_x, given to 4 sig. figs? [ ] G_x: 48.19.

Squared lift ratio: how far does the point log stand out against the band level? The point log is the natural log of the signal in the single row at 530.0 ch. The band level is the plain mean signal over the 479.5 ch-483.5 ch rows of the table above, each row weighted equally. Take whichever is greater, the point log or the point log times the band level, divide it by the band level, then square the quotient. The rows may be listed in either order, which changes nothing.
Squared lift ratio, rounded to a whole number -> 11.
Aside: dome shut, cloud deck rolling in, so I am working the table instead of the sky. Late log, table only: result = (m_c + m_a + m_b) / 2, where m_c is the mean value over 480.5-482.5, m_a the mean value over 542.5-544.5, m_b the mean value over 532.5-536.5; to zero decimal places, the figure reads 71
